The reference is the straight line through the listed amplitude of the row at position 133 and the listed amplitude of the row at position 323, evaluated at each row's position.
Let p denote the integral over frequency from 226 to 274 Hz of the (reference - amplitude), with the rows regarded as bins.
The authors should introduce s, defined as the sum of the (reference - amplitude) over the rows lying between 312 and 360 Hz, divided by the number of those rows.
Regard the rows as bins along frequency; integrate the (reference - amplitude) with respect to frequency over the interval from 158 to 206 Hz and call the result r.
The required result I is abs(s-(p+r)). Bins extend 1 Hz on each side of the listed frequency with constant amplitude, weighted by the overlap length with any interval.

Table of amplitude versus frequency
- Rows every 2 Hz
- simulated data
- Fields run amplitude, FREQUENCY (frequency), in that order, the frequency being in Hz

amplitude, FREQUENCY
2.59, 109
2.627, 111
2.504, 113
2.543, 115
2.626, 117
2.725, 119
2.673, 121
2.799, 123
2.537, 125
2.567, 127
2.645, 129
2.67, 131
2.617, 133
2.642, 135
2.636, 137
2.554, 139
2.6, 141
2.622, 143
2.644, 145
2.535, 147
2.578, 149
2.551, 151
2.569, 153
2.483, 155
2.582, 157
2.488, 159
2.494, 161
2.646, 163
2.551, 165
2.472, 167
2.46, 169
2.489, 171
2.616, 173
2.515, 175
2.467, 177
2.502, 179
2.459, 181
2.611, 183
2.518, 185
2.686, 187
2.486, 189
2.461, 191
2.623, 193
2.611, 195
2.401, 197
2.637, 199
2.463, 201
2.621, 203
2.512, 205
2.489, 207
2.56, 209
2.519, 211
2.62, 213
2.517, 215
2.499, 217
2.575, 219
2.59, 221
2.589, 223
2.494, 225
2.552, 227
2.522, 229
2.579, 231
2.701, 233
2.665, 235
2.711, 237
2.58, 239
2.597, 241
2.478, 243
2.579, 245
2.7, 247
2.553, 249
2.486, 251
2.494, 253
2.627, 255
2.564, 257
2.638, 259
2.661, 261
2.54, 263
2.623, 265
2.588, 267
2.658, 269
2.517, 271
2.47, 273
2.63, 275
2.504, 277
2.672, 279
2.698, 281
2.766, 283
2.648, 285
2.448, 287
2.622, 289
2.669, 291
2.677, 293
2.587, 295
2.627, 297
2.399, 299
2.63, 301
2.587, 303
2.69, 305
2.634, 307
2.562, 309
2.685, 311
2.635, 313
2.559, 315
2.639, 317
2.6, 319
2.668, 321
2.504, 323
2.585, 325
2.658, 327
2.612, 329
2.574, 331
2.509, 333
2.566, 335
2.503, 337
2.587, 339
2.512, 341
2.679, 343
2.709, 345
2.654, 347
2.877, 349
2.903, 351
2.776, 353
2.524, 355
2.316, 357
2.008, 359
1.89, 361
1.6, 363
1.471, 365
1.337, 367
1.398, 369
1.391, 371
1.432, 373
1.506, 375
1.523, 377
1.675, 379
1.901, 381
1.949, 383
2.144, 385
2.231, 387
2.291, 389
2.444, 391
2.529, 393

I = 1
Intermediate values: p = -2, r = 3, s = -0.1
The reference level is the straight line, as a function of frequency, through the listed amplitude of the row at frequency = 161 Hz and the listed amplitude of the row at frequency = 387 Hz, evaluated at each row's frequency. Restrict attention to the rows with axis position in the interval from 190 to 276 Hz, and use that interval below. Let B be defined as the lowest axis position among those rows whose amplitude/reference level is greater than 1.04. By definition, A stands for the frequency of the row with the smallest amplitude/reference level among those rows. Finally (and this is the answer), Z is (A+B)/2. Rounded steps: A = 197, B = 193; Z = 195 Hz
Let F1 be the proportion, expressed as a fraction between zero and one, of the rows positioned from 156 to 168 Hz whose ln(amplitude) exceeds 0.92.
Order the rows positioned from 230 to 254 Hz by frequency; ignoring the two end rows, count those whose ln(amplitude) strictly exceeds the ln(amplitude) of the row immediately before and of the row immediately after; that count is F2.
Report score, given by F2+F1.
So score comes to 4.5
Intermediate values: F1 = 0.5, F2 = 4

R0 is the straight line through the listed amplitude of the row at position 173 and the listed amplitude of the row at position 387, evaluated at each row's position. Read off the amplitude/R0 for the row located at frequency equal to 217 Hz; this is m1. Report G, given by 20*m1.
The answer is 20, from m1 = 0.99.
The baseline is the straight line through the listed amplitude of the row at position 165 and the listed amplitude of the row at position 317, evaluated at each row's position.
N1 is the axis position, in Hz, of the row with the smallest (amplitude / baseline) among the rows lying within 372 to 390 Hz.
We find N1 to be 373 Hz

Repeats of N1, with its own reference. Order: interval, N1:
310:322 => 315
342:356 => 355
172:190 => 181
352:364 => 363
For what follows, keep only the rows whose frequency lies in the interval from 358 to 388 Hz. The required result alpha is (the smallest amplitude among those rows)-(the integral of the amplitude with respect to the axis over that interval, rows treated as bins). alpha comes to -50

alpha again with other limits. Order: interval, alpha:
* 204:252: -121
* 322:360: -96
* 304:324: -50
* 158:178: -48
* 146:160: -33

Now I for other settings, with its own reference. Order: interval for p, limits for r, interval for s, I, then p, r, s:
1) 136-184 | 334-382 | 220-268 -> 20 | 3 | 18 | 0.0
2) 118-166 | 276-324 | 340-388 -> 4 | 1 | -5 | 0.4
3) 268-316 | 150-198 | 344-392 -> 2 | -4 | 3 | 0.4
